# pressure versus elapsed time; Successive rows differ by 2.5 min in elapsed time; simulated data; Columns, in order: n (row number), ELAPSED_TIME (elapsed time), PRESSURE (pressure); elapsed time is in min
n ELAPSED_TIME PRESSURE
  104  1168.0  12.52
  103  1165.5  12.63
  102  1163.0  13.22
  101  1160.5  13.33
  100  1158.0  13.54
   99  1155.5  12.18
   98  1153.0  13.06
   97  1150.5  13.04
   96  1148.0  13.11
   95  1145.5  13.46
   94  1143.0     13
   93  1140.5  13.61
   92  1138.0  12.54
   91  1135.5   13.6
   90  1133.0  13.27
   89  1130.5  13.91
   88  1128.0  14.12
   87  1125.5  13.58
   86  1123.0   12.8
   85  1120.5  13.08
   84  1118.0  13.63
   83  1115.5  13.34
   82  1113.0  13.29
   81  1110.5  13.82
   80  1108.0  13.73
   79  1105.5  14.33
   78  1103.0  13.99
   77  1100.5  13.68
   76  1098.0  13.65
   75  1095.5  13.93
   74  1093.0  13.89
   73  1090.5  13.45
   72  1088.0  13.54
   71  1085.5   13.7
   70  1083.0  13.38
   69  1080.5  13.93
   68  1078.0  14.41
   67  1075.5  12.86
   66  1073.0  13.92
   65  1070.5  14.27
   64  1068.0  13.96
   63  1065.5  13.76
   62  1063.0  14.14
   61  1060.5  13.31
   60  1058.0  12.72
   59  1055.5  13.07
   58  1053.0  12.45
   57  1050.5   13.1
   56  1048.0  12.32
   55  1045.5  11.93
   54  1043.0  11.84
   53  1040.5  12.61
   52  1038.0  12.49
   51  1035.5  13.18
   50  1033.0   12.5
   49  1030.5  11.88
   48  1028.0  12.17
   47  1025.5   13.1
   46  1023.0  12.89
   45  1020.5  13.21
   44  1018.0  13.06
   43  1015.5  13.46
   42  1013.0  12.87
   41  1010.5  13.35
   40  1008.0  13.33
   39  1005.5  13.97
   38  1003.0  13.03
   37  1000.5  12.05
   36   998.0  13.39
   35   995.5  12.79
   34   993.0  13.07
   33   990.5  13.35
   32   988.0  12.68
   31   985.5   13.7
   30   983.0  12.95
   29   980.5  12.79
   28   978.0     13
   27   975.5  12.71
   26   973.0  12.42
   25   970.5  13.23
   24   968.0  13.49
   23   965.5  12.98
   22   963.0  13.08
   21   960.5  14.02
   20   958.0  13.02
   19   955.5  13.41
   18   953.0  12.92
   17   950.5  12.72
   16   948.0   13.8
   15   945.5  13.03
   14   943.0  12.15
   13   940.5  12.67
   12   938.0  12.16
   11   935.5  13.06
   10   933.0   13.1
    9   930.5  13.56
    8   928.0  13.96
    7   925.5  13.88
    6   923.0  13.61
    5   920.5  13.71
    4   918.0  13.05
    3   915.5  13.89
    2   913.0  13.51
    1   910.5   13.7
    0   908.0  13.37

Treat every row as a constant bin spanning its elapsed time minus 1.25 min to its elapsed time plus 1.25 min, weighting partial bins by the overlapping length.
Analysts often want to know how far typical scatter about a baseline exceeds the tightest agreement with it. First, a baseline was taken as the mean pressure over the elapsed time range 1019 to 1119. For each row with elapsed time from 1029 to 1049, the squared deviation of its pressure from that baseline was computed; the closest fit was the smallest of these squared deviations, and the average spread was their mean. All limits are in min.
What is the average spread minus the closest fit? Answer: 1.06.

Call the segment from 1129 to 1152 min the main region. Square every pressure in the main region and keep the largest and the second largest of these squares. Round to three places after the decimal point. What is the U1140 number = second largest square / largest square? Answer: 0.957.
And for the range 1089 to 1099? 0.994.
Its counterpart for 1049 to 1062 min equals 0.969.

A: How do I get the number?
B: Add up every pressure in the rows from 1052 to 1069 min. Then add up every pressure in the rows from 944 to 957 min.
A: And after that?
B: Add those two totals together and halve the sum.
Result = 80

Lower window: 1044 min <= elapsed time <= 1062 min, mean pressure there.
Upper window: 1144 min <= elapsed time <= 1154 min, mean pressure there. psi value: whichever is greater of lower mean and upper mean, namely 13.2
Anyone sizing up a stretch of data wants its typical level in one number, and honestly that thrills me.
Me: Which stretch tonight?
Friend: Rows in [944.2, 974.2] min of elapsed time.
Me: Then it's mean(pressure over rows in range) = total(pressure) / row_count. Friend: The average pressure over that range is 13.2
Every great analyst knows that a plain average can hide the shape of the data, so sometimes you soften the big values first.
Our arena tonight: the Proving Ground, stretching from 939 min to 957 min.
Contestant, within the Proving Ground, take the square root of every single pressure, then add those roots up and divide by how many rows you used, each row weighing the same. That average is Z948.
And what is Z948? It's 3.60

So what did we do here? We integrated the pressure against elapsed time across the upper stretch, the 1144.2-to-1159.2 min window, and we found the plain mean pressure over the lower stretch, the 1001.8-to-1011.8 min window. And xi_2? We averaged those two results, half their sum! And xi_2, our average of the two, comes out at 105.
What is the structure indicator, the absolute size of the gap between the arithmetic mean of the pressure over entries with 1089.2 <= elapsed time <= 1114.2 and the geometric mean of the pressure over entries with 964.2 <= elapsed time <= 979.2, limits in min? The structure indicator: 0.81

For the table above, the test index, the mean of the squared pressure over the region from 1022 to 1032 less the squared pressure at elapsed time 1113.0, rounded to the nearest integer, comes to -20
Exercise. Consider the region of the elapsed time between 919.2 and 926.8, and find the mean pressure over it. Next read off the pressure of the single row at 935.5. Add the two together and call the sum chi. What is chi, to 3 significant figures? 26.8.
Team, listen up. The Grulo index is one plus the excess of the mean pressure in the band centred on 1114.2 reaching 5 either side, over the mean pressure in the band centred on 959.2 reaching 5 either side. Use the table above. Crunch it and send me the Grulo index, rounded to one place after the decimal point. 1.1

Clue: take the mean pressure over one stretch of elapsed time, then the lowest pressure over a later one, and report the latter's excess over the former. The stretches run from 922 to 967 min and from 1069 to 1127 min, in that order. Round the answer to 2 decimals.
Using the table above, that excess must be -0.37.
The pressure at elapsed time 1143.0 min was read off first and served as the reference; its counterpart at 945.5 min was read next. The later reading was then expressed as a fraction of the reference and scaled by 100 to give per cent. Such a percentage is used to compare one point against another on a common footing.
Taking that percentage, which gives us 100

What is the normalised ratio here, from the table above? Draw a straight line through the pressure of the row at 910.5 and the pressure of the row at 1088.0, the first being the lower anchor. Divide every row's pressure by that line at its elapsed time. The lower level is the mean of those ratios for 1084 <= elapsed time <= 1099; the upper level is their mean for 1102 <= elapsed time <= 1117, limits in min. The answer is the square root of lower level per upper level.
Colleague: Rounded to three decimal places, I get 0.997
